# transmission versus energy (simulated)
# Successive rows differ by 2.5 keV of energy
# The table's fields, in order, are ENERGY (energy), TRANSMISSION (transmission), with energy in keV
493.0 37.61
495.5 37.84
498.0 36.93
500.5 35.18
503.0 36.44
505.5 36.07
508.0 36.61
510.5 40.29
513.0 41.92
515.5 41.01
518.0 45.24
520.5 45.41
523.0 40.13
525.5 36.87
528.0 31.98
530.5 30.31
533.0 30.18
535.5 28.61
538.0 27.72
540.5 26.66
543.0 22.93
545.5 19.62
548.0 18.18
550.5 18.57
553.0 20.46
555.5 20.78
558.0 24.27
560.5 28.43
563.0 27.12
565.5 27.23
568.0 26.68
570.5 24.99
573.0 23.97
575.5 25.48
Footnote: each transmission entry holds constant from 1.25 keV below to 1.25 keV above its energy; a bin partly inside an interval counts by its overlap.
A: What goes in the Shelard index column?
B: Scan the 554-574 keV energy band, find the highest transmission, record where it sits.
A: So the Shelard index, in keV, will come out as 560.5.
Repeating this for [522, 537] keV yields 523.0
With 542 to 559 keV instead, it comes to 558.0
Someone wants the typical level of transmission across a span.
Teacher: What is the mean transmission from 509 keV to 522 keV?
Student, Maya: 43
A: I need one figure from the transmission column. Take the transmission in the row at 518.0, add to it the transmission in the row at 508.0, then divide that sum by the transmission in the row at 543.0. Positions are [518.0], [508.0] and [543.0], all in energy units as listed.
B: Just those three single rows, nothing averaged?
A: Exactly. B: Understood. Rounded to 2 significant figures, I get 3.6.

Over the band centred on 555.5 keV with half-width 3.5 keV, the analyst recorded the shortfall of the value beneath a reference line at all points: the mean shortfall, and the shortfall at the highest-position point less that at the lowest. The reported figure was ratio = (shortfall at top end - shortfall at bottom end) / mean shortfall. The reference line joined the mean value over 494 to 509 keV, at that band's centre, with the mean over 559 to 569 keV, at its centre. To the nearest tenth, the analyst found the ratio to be -0.7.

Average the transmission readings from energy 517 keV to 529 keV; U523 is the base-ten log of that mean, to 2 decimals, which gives 1.60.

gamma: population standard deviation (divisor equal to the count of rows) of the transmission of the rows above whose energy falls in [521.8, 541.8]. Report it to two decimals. 4.37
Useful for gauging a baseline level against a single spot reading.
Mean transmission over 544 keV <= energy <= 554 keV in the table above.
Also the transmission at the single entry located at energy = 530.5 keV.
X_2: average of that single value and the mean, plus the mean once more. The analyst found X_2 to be 44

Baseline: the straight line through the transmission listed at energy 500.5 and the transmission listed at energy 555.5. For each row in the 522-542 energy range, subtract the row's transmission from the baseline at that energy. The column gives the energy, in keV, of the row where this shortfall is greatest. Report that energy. 540.5 keV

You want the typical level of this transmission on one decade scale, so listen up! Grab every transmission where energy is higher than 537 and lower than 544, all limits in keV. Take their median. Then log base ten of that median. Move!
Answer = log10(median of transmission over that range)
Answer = 1.4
